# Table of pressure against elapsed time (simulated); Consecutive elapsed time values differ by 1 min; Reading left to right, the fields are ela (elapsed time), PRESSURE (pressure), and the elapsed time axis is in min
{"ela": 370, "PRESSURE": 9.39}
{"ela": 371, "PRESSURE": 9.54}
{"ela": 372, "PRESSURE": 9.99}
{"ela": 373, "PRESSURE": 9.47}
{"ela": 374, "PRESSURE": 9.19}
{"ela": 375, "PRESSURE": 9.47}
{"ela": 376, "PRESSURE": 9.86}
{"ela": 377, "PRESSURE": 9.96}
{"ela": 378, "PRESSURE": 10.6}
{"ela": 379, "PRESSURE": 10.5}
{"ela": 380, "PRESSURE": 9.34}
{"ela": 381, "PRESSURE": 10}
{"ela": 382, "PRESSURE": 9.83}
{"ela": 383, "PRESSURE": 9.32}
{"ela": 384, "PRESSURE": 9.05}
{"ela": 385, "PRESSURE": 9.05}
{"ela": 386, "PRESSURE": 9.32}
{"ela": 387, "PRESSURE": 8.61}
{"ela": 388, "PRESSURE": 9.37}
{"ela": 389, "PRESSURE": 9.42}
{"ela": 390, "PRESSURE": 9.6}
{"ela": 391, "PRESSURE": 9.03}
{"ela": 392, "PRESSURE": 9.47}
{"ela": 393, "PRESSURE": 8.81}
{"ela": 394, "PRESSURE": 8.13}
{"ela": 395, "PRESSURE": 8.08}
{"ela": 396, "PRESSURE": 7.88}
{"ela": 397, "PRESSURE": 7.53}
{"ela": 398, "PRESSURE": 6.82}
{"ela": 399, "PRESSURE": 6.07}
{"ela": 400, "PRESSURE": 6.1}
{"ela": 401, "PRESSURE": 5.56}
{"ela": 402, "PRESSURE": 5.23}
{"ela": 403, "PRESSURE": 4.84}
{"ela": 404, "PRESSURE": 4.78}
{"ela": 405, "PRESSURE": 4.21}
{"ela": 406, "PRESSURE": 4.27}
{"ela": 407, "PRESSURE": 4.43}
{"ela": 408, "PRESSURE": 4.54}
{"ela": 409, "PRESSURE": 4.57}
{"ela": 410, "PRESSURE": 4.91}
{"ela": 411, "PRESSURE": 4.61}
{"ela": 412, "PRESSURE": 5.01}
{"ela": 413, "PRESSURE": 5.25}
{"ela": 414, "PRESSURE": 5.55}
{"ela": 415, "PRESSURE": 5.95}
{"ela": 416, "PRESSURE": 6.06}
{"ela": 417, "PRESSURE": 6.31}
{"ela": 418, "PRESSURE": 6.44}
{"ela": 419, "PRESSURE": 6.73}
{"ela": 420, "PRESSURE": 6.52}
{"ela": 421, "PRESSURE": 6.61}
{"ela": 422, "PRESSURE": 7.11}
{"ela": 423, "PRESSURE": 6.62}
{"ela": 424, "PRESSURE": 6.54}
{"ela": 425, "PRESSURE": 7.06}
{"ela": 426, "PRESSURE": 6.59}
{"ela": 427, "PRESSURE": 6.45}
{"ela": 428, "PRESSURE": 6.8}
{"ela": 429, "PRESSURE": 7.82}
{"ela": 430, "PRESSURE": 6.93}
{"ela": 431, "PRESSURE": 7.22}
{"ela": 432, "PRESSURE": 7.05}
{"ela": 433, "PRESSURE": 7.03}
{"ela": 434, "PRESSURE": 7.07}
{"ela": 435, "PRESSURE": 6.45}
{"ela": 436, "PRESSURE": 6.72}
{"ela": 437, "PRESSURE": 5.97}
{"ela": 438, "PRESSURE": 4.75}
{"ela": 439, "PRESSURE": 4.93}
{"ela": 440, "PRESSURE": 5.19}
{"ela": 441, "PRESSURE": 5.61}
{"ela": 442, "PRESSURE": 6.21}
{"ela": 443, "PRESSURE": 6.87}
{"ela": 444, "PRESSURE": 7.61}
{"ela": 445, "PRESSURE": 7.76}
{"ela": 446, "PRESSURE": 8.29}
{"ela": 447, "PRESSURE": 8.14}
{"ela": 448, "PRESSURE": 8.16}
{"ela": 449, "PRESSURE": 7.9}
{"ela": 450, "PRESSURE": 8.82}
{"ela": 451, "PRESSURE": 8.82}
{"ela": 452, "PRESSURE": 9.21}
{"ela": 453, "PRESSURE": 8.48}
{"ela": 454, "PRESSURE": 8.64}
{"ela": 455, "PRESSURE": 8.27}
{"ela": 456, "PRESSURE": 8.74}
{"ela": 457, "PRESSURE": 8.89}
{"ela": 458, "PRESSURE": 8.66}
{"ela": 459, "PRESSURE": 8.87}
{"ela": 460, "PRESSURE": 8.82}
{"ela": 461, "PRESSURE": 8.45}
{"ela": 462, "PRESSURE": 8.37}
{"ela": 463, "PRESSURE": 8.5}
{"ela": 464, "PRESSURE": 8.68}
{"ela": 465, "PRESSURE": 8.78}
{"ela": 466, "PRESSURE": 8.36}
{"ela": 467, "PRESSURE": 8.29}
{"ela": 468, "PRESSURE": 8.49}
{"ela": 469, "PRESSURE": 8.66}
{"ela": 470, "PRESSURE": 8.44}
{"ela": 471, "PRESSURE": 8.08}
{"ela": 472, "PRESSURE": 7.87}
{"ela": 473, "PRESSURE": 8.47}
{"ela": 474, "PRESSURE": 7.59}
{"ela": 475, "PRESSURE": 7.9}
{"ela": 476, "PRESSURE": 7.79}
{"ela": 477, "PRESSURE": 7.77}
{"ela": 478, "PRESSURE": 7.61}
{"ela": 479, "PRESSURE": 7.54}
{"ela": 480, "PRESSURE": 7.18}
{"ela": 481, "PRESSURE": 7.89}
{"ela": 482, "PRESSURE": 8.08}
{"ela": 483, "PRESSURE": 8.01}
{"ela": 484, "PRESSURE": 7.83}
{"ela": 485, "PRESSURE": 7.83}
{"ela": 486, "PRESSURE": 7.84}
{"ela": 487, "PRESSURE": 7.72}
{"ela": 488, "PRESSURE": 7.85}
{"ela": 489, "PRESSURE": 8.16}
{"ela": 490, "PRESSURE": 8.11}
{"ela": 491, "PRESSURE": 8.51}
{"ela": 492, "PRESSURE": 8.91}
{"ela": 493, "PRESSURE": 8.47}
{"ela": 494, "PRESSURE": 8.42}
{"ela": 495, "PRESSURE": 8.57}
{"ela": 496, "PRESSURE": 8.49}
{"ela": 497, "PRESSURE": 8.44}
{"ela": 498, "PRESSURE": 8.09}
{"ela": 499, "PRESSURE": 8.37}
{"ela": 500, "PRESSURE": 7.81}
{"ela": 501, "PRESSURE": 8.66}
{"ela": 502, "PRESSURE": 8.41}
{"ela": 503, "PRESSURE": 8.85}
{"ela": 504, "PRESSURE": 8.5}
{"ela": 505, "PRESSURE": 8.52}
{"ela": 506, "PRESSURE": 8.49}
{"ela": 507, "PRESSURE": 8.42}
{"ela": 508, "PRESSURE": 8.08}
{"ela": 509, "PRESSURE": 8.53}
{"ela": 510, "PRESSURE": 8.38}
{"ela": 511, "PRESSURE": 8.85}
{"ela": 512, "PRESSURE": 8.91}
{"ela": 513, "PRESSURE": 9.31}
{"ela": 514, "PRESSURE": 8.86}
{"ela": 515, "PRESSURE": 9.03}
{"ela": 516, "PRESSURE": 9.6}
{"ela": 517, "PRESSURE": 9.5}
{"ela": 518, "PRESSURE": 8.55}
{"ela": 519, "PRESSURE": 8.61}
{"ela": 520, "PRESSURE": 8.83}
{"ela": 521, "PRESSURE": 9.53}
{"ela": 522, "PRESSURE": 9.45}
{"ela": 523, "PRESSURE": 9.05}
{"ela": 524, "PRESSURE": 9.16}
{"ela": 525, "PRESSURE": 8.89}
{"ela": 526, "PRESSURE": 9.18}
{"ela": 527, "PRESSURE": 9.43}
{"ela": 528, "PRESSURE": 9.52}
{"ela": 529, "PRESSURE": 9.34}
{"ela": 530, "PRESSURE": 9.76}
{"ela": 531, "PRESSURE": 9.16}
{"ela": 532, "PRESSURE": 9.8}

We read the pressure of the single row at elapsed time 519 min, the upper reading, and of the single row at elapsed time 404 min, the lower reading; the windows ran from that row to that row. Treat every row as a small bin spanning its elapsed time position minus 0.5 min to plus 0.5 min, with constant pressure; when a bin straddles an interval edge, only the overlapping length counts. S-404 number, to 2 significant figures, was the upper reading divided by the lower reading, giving 1.8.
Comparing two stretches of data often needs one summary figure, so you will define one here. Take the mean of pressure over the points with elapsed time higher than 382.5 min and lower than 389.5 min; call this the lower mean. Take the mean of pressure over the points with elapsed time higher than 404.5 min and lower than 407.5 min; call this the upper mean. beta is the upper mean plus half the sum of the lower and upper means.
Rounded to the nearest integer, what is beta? 11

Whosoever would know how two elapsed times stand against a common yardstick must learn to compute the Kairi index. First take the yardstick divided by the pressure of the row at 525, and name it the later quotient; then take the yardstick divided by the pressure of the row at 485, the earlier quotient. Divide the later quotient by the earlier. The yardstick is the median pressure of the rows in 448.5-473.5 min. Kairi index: 0.88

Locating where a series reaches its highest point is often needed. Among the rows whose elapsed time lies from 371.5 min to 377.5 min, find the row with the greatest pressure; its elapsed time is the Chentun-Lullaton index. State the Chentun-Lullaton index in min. 372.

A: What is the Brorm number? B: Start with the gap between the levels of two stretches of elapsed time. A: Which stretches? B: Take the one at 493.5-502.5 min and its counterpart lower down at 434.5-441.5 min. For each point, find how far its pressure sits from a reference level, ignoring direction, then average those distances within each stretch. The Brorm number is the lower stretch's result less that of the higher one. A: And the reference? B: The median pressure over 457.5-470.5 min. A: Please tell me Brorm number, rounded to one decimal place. 2.7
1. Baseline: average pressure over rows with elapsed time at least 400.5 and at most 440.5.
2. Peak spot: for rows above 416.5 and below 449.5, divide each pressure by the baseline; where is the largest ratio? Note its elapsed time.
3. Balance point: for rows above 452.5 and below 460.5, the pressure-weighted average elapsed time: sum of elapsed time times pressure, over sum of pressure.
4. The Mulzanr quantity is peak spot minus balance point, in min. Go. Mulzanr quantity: -10.5 min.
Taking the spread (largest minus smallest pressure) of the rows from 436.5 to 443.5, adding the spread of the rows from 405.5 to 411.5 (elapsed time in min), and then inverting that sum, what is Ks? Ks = 0.36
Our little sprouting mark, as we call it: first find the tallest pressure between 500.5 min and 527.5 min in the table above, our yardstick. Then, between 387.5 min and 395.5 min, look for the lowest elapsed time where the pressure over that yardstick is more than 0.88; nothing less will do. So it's 388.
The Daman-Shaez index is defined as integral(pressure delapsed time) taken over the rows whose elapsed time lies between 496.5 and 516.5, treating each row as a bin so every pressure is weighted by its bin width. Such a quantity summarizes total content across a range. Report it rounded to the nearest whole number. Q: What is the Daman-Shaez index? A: 172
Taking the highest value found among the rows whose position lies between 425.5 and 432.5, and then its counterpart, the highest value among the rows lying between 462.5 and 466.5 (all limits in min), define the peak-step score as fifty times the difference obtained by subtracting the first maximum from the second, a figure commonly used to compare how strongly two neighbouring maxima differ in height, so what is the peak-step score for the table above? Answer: 48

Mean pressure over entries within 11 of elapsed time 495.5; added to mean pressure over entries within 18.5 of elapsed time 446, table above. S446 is 16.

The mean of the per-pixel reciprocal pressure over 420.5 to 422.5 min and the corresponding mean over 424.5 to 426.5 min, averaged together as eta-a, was 0.15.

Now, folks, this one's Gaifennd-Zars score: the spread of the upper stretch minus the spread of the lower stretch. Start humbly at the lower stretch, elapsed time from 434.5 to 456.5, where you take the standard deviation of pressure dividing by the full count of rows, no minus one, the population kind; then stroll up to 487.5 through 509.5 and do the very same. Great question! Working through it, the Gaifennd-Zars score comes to -1.10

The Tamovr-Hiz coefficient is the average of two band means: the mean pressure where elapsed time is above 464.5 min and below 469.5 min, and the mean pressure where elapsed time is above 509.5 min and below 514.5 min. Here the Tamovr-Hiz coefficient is 8.7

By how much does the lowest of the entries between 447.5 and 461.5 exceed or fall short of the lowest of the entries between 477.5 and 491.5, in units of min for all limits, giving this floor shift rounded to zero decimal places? 1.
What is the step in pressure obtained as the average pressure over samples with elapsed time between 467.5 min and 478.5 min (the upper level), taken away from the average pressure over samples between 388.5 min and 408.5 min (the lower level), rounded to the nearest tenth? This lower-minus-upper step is -1.3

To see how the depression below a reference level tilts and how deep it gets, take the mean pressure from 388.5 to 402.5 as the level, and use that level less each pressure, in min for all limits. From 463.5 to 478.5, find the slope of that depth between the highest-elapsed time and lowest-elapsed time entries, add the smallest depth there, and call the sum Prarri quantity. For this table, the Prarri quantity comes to -1.0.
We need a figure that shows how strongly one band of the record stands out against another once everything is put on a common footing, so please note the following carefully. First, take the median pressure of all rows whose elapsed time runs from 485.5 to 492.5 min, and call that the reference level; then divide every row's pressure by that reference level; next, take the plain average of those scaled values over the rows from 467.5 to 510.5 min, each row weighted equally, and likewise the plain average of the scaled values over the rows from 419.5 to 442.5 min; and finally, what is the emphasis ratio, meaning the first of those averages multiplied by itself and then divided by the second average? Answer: 1.27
